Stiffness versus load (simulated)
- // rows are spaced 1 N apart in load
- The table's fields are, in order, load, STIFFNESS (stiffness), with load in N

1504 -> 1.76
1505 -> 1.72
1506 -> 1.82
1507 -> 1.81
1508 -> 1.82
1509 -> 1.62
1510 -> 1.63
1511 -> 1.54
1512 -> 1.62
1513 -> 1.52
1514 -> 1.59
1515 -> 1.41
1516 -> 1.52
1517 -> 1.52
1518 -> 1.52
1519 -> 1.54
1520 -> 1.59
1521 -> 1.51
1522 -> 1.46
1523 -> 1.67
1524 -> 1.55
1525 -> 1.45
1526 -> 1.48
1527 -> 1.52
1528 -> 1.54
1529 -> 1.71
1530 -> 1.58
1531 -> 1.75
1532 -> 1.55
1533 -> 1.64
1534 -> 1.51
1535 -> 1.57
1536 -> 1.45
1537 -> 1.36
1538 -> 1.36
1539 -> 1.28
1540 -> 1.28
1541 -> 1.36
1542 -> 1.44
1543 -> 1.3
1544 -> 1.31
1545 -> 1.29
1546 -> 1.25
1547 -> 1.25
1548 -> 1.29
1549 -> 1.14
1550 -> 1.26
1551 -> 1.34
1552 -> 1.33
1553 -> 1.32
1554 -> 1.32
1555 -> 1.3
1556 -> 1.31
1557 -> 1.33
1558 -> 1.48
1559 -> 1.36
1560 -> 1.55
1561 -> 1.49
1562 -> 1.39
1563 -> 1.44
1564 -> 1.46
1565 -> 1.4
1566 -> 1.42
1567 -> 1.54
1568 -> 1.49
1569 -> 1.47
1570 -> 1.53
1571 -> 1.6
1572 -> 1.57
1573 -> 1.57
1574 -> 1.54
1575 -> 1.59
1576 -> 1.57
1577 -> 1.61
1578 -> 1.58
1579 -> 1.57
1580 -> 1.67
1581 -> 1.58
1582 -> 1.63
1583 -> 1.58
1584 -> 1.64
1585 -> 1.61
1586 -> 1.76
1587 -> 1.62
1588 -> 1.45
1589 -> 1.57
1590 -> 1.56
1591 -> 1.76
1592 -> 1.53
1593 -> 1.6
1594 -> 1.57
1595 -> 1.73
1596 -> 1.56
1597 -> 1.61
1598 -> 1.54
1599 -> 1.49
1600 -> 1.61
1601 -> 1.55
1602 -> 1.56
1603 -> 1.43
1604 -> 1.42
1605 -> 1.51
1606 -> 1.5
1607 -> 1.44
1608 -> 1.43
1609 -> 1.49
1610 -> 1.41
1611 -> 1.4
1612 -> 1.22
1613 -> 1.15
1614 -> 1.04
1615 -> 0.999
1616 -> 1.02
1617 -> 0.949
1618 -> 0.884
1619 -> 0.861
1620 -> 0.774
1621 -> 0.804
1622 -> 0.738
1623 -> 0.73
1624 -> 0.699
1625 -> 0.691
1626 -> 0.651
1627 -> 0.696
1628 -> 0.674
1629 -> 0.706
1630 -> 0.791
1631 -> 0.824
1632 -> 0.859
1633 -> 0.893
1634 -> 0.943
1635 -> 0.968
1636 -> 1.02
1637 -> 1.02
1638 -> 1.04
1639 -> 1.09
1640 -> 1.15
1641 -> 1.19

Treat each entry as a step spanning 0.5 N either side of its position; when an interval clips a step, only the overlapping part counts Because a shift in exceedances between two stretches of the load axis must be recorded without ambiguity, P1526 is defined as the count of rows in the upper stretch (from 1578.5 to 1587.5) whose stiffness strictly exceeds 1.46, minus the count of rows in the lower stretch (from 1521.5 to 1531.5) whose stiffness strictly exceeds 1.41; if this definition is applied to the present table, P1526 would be -1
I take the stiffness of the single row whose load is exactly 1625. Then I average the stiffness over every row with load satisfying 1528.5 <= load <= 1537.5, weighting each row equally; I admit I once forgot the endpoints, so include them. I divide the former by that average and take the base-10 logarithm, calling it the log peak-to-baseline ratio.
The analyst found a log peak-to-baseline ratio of -0.36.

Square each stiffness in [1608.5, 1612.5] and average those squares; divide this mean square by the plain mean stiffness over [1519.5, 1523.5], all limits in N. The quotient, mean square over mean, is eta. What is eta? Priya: 1.2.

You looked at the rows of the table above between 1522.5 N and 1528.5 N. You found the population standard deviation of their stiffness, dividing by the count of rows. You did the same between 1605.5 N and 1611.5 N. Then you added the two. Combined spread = 0.107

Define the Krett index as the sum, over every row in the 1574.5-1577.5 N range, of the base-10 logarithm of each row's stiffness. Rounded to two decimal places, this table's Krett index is 0.60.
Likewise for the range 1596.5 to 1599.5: 0.57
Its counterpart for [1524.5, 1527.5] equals 0.51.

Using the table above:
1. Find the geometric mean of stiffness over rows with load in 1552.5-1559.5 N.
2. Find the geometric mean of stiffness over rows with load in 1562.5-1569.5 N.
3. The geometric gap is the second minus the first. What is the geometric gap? 0.11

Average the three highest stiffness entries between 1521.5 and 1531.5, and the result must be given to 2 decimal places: 1.71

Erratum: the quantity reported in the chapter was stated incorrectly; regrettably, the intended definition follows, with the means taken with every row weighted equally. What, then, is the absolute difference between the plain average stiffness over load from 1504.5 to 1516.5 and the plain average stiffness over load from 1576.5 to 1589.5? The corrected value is 0.03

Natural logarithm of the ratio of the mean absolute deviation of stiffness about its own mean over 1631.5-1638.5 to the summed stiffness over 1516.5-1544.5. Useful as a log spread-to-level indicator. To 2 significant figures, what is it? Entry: -6.6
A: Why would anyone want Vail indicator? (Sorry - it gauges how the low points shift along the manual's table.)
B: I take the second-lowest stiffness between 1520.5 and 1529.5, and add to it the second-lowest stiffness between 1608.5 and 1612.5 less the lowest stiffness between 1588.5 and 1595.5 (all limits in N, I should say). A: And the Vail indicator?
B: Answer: 1.3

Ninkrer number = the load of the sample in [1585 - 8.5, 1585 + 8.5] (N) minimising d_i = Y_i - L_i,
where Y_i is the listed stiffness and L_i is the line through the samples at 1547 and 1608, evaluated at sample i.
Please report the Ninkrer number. 1588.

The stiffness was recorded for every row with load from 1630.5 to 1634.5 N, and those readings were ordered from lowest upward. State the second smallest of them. 0.859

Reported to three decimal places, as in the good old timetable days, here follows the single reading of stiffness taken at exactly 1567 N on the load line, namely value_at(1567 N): 1.540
